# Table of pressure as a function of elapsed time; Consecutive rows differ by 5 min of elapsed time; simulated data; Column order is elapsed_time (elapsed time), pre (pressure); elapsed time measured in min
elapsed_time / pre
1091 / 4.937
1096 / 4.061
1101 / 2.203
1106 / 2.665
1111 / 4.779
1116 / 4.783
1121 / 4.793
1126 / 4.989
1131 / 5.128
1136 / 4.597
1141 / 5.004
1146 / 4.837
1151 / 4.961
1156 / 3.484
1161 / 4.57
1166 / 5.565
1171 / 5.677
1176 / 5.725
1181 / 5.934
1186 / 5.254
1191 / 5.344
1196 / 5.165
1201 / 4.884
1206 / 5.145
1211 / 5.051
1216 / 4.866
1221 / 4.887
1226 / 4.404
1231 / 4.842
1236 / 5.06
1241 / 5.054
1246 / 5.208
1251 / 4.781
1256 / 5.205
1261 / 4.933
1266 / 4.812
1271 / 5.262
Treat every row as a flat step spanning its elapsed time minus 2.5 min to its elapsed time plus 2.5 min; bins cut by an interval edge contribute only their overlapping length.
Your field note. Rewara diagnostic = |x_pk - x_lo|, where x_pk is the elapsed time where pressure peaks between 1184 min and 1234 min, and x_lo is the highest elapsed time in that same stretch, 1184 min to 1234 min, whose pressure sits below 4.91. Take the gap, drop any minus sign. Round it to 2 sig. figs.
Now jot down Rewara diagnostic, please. 40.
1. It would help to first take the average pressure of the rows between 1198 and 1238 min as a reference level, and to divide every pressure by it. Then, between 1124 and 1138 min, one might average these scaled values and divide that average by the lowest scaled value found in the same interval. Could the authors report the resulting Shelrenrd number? 1.07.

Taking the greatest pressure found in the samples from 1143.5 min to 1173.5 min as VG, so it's 5.677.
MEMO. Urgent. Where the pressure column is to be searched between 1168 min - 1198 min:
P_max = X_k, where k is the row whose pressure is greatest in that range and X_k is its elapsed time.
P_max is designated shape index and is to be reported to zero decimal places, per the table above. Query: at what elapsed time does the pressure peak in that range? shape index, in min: 1181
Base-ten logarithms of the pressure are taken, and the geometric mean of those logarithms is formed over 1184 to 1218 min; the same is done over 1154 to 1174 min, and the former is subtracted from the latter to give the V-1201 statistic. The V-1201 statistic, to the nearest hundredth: -0.04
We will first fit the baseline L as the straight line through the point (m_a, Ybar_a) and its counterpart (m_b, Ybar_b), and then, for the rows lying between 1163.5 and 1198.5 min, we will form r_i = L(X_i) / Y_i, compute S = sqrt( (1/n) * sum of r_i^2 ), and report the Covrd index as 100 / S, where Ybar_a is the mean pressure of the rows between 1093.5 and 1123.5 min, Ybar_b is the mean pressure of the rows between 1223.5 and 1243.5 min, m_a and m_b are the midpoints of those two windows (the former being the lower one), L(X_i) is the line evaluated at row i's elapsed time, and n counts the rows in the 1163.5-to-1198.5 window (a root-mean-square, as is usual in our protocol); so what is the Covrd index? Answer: 124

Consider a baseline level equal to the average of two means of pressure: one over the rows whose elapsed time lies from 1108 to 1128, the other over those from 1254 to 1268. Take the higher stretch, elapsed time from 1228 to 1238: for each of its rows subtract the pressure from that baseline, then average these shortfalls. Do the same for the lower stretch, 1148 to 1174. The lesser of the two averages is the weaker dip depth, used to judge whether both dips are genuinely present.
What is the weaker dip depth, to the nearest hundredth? -0.04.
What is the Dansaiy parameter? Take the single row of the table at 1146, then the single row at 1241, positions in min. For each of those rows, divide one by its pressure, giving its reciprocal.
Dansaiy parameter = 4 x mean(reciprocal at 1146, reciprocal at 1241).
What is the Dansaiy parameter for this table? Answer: 0.81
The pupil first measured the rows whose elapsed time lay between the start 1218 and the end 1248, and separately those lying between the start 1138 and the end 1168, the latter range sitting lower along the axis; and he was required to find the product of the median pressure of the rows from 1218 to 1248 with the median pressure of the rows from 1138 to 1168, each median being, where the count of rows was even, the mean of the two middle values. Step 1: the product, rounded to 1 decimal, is 24.4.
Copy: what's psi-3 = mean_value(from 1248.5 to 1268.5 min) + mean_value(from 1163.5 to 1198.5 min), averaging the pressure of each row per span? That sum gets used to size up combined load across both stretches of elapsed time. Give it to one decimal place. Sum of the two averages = 10.5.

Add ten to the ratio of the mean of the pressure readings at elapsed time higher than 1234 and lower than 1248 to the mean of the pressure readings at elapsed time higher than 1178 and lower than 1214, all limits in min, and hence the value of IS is 11.0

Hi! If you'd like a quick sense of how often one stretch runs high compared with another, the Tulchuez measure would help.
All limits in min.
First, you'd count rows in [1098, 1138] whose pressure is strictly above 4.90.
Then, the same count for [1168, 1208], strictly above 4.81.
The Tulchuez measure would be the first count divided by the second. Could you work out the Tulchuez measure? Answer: 0.25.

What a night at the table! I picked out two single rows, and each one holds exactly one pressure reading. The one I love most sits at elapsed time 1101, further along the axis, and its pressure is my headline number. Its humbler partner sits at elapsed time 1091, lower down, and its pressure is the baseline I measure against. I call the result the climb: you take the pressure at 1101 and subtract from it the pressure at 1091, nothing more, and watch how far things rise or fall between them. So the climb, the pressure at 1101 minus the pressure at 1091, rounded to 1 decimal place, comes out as -2.7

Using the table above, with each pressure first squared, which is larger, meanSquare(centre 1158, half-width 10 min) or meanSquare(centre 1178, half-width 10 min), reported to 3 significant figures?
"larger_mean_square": 32.0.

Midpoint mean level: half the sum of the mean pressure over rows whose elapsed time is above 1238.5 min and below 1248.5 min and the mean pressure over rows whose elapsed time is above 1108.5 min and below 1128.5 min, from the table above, 4.98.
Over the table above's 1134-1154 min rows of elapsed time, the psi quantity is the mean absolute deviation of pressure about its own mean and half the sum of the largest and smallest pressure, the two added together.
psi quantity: 4.9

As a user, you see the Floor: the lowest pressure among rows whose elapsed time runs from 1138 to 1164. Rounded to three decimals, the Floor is 3.484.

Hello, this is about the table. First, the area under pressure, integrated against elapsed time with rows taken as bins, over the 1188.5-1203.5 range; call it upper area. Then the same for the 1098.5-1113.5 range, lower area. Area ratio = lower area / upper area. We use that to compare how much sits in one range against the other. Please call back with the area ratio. 0.63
